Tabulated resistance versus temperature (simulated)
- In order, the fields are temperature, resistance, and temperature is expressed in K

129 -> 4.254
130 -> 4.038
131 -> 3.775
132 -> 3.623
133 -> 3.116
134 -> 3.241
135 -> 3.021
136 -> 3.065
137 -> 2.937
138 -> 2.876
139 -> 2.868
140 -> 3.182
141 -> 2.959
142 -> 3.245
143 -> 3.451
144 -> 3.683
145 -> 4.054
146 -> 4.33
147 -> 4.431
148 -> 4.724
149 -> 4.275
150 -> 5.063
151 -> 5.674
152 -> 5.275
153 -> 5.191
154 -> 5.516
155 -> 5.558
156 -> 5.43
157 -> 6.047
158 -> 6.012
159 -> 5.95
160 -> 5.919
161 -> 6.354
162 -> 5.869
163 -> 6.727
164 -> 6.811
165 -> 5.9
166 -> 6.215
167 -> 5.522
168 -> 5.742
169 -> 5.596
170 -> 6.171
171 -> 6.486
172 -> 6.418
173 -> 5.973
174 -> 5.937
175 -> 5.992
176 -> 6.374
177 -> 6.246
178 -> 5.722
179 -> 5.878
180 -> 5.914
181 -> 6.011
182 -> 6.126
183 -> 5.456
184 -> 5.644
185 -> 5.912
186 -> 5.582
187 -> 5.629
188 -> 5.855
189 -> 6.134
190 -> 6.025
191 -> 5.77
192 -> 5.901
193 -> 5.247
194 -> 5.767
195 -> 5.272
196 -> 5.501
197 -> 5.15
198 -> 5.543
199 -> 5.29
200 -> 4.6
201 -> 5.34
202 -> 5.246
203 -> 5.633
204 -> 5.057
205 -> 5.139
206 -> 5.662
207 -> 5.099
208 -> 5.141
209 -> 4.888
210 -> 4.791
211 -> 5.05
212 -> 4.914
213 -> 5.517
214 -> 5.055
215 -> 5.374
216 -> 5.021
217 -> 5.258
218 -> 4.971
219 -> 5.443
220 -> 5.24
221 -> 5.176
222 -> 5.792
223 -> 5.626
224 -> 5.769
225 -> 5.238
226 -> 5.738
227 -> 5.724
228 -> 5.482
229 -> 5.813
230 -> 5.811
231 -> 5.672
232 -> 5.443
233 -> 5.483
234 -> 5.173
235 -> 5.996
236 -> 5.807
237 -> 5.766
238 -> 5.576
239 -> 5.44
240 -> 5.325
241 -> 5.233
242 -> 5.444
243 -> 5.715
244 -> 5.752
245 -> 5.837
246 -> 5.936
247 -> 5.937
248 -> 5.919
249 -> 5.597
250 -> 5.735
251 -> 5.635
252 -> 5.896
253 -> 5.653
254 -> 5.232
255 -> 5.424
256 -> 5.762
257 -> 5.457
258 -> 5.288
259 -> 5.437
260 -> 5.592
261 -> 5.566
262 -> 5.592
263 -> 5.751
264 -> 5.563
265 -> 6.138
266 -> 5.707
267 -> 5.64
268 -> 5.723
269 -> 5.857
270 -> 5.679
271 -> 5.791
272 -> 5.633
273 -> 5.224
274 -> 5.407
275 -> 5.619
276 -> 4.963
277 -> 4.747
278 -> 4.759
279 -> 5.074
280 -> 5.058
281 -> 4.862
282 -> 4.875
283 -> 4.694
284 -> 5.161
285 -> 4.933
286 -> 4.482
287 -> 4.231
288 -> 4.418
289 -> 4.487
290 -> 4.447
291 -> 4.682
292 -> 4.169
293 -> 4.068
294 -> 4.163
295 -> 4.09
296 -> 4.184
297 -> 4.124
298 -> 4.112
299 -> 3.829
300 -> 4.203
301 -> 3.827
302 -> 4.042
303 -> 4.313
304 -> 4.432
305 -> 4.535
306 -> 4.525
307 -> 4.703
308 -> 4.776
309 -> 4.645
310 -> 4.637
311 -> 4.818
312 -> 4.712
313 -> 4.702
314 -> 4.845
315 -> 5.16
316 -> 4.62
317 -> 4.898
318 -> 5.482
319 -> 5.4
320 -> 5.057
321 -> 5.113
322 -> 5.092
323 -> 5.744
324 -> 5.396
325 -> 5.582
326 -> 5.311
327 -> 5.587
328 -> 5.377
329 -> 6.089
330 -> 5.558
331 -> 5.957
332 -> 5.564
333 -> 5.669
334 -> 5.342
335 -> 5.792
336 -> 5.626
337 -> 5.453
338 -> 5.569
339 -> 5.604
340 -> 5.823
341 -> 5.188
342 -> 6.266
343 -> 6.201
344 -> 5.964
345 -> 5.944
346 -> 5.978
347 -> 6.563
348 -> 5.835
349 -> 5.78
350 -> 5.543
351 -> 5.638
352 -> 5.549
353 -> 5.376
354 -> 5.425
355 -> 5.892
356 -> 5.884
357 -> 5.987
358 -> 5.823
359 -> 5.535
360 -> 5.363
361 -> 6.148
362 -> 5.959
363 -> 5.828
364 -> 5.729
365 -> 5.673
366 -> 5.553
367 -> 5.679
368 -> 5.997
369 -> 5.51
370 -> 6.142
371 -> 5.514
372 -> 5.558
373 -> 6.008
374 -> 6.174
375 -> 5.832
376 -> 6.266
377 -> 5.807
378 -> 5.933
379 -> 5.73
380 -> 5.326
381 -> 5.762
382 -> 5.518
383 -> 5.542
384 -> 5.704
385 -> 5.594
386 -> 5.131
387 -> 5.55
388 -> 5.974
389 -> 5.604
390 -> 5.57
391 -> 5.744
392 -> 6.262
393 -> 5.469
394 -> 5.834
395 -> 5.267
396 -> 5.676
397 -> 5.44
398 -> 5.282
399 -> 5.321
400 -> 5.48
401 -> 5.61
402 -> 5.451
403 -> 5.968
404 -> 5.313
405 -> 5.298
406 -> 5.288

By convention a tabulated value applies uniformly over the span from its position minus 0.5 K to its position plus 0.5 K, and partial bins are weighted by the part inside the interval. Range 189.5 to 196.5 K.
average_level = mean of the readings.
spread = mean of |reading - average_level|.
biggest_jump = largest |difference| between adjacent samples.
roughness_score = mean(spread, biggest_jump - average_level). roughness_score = -2.36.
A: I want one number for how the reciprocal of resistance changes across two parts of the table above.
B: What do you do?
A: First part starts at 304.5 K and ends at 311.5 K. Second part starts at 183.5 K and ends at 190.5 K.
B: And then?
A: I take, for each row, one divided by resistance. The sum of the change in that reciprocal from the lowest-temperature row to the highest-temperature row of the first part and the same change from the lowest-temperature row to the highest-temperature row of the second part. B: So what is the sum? -0.02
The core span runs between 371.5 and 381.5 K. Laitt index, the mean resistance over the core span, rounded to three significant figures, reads 5.84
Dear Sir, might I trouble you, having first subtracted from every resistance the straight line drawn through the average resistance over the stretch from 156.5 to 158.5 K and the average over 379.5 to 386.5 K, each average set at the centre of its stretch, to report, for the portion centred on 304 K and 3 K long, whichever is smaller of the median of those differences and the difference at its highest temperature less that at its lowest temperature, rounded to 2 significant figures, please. -1.3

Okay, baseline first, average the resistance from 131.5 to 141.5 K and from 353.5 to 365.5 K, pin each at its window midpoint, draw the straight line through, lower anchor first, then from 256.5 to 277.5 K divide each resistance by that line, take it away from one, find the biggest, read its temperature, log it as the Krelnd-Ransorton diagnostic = 277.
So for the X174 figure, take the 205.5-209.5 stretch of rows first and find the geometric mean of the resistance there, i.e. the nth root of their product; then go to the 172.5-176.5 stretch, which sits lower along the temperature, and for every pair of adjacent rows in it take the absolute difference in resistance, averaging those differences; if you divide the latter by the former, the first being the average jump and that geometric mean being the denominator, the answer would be 0.030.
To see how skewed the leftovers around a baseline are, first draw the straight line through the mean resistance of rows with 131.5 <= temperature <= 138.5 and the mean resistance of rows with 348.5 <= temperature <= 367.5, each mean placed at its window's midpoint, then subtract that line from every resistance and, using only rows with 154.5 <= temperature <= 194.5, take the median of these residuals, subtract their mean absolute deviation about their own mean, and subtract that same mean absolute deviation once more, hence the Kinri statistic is 1.7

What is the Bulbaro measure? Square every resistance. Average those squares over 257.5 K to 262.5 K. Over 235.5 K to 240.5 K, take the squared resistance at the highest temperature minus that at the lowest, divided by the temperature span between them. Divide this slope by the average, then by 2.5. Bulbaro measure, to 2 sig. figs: -0.018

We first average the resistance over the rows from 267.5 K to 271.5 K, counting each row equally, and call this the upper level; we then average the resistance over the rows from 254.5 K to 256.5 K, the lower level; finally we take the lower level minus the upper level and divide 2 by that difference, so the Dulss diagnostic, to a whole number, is -12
